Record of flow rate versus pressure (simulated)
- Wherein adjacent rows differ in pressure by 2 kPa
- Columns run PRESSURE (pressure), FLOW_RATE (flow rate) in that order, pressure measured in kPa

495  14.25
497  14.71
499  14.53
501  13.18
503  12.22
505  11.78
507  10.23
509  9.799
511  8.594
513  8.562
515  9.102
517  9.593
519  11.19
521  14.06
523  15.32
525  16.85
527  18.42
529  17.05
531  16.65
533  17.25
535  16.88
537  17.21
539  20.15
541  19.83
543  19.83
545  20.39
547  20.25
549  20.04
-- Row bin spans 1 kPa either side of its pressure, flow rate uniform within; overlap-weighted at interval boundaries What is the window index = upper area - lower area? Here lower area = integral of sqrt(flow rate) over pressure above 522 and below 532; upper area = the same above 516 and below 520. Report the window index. -28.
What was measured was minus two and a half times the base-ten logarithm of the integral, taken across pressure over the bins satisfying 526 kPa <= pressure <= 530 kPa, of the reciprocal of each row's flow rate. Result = 1.6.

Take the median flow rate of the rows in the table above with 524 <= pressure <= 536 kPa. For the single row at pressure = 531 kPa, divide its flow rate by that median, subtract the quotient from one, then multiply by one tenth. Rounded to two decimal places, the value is 0.00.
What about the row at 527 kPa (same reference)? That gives -0.01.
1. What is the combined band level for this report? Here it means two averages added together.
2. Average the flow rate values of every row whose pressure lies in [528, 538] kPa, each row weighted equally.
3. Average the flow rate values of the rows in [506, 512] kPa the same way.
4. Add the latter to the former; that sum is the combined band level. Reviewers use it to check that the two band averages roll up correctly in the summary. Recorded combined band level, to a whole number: 27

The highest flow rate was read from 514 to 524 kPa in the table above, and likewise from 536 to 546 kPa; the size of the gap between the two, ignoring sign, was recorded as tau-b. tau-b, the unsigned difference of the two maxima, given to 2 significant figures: 5.1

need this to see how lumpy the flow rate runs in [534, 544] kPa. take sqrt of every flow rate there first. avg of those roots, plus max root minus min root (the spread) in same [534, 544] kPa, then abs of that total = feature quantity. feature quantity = 4.7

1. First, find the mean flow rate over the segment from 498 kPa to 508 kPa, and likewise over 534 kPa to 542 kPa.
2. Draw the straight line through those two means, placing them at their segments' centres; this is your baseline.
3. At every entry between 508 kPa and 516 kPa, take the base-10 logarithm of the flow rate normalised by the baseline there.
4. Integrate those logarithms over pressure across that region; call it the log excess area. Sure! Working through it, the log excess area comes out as -1.5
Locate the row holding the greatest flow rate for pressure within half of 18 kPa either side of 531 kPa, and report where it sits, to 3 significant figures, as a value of 539 kPa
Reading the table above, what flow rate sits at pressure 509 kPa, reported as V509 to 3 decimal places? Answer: 9.799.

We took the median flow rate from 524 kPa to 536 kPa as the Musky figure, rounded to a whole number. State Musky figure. 17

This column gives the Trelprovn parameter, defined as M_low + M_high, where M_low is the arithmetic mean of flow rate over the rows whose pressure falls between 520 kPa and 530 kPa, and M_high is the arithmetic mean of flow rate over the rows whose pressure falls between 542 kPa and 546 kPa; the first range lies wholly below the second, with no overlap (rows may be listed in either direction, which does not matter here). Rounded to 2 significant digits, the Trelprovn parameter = 36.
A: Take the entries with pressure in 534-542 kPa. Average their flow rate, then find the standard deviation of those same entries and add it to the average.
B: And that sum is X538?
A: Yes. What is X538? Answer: 20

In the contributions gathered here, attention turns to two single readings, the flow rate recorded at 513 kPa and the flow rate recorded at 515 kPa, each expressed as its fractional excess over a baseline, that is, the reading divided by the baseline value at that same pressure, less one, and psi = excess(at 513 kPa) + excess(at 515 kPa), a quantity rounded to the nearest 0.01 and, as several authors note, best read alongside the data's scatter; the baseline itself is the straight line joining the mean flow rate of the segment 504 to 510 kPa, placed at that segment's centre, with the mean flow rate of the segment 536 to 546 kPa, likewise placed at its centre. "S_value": -0.58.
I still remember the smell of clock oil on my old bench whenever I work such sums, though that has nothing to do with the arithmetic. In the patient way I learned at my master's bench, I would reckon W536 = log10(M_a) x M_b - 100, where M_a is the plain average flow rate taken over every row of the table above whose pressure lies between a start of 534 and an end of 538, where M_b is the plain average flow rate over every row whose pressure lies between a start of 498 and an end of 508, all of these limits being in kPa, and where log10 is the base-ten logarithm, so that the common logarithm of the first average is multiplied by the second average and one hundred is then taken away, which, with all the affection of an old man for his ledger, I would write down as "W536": -85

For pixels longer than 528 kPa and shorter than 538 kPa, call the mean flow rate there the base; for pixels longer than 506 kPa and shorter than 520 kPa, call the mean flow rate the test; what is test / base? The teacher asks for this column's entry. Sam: 0.56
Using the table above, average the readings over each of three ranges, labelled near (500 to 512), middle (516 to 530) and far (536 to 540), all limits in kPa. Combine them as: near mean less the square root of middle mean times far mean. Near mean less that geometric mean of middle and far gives -6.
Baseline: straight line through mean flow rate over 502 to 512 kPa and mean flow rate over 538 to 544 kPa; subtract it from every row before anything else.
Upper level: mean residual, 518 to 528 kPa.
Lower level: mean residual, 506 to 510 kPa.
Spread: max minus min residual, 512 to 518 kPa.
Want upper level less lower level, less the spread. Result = 0.9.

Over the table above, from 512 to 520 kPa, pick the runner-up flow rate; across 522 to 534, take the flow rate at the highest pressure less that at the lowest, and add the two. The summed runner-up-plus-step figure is 11.5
